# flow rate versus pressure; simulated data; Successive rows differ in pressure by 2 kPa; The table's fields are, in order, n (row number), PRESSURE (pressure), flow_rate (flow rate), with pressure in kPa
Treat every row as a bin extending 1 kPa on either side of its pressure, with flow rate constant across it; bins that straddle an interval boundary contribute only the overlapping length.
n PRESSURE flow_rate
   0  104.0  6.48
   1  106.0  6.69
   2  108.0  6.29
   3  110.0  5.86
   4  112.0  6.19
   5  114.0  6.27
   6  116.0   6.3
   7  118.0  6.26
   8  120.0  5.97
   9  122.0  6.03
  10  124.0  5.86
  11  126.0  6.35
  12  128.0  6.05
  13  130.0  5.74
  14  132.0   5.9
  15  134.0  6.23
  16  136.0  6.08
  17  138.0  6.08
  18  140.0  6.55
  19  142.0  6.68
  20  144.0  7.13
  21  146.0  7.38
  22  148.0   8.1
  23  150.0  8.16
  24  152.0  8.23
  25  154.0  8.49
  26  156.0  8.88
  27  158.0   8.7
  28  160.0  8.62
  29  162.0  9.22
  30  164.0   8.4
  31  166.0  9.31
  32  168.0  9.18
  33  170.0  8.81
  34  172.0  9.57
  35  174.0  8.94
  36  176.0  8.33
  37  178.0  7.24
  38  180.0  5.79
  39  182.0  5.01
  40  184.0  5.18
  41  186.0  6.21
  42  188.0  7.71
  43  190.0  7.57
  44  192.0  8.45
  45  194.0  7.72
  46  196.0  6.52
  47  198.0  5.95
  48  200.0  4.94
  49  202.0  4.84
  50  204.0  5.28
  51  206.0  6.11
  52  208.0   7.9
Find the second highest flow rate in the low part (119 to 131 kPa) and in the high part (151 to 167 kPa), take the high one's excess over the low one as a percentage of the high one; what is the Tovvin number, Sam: 34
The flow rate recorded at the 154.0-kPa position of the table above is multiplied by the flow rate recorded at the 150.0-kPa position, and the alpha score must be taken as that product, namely 69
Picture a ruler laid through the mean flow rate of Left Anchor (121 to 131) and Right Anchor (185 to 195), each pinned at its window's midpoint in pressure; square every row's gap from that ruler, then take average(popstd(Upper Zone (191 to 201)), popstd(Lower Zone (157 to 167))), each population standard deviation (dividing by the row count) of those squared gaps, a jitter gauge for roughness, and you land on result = 2.09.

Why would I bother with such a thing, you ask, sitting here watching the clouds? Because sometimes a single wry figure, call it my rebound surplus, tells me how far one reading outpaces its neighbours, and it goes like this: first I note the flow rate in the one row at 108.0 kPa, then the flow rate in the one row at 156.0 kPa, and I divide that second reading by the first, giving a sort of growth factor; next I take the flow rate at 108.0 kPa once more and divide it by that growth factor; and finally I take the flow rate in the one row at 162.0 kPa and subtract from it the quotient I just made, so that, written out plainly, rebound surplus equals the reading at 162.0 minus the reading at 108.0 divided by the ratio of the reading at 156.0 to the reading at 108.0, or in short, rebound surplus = 4.8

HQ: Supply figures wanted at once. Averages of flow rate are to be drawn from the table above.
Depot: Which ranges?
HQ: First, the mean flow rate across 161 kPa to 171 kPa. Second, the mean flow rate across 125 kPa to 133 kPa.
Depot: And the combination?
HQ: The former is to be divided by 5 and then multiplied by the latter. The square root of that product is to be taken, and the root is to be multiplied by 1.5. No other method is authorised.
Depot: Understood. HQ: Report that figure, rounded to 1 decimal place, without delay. 4.9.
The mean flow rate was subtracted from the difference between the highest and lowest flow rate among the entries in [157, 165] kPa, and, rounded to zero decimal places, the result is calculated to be -8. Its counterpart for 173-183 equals -3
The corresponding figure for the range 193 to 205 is -3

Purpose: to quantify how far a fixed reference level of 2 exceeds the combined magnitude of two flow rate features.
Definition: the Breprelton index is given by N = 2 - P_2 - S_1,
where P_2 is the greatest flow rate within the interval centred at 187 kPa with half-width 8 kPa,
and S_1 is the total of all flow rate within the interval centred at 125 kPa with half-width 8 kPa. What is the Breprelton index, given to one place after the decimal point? -54.6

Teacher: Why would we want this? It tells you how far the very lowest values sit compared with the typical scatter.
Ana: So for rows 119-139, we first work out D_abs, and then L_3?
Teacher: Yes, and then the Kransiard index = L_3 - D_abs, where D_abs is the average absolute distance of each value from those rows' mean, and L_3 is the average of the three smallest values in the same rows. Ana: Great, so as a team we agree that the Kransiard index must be 5.7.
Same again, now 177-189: 4.5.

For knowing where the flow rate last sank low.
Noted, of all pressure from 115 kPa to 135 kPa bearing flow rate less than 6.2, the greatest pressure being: 132.0 kPa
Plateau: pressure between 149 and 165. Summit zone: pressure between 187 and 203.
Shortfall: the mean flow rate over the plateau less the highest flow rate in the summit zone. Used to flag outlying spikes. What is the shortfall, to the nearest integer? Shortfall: 0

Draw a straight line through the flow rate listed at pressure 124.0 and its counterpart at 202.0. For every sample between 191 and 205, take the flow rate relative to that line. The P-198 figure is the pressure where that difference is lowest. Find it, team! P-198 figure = 202.0 kPa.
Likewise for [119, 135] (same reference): 130.0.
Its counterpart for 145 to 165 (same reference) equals 146.0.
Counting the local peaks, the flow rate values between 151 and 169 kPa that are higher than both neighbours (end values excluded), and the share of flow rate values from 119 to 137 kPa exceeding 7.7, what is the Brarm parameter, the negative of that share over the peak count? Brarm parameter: 0.00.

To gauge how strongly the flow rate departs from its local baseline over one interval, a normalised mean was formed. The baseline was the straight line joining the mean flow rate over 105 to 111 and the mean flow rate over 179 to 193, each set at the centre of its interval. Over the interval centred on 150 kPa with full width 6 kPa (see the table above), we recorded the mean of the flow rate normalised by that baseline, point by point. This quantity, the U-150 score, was 1.27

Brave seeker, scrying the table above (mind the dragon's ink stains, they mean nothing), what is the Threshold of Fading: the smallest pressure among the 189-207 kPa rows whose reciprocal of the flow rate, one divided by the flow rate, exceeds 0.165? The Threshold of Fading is 198.0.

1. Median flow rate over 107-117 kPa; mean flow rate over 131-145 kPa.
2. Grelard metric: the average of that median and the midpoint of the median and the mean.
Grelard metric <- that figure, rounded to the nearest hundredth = 6.30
